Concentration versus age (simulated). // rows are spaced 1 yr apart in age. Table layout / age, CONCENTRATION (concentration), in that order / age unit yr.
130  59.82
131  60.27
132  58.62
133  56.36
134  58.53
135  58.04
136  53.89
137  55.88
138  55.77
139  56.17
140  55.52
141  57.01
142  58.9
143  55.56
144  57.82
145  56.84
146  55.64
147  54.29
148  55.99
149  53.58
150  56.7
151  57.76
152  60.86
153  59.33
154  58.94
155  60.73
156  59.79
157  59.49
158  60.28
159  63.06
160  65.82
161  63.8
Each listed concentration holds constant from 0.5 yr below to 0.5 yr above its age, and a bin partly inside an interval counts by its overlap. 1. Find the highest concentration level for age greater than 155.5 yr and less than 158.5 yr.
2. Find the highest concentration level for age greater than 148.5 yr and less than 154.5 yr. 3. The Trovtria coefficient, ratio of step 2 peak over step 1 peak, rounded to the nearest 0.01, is 1.01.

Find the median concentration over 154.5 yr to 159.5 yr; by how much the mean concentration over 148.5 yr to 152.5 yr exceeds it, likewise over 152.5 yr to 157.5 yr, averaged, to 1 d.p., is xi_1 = -1.8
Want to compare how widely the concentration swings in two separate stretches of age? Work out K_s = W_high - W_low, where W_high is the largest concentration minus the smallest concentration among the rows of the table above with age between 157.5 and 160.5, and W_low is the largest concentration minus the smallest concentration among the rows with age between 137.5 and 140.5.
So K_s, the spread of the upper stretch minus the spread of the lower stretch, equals 4.9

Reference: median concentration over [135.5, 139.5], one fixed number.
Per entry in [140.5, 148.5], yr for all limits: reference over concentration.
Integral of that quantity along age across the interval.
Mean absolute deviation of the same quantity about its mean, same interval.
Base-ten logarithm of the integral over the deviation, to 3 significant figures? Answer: 2.60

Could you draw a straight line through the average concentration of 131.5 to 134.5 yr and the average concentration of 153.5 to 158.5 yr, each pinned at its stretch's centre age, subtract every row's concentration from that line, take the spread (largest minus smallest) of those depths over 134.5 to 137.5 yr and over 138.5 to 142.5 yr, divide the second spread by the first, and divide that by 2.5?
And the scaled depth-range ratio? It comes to 0.30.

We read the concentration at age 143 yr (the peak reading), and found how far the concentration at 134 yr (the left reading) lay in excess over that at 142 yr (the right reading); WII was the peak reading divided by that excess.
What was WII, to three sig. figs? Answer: -150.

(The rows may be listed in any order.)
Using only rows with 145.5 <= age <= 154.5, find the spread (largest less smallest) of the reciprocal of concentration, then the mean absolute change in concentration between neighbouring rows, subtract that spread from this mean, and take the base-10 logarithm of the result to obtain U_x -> 0.26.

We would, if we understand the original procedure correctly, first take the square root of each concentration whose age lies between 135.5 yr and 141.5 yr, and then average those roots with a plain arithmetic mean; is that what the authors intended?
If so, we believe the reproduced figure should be 7.46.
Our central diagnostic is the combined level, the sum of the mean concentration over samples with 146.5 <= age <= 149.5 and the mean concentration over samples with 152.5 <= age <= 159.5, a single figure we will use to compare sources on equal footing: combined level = 115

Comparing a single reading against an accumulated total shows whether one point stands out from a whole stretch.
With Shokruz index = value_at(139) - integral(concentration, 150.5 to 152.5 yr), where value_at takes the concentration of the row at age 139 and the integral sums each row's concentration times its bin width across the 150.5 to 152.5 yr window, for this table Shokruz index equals -62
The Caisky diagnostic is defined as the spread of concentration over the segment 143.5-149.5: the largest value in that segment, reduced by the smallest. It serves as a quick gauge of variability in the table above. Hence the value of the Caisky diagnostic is 4.2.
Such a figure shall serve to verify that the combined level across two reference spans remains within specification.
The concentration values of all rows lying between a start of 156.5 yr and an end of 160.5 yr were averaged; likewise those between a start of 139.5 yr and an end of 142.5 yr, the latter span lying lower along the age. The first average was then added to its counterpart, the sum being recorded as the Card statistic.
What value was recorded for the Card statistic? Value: 119.3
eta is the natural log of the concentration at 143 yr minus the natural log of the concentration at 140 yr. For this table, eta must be 0.00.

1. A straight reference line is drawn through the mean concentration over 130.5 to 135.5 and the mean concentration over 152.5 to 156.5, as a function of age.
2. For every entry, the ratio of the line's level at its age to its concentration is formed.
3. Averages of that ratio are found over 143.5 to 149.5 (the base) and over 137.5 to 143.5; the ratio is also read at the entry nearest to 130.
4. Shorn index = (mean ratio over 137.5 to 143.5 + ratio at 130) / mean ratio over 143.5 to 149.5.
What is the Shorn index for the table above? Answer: 1.89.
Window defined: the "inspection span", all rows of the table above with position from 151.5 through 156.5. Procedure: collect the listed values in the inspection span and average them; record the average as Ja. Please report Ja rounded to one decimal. 59.9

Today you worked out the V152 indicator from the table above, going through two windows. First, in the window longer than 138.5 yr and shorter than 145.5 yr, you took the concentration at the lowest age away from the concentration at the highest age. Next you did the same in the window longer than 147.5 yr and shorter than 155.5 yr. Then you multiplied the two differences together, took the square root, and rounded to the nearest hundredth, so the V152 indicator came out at 1.78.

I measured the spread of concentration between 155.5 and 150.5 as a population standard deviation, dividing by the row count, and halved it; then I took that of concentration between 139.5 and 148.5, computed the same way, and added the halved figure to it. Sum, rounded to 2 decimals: 1.89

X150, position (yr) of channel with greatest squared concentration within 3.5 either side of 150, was 152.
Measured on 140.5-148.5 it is 142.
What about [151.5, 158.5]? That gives 152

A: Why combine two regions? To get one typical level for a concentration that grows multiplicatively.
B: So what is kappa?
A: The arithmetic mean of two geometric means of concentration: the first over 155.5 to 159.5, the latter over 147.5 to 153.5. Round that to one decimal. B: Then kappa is 59.0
